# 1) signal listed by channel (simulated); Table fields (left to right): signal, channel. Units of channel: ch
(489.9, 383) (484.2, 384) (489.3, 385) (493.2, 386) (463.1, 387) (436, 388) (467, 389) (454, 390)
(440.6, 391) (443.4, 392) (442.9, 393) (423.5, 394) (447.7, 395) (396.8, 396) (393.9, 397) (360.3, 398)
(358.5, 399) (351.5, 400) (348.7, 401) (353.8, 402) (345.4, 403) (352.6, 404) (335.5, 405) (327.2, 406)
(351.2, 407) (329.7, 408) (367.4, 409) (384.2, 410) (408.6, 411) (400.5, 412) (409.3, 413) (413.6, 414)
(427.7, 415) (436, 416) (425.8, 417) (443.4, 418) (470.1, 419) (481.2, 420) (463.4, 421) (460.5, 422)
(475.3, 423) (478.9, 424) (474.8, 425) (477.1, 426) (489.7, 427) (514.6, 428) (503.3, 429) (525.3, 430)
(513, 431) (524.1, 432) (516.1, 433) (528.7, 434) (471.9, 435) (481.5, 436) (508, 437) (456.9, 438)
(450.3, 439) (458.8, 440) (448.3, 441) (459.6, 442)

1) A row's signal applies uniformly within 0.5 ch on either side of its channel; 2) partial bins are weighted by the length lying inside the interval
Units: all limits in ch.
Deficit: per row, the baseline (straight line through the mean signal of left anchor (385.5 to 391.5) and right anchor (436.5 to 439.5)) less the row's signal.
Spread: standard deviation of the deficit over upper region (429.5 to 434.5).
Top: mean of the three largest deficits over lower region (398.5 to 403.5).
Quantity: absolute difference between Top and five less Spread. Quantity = 115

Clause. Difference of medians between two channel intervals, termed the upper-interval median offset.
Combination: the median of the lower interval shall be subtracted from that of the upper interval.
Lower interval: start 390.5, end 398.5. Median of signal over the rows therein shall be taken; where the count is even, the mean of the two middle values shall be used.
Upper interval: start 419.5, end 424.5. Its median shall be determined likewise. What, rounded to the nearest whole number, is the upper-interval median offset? 43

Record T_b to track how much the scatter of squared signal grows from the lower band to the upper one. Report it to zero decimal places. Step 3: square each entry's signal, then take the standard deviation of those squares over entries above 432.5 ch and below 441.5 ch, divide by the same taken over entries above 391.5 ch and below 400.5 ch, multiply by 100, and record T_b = 95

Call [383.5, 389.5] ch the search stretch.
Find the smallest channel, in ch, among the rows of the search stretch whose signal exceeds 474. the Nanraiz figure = 384 ch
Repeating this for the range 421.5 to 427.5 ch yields 423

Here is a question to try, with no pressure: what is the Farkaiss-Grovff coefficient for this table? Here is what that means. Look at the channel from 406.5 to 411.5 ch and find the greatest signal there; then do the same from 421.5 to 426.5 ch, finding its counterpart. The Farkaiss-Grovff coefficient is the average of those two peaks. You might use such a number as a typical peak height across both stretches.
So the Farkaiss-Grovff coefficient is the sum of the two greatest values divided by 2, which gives 444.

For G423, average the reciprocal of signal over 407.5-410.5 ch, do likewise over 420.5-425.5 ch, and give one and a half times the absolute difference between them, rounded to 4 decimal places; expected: 0.0010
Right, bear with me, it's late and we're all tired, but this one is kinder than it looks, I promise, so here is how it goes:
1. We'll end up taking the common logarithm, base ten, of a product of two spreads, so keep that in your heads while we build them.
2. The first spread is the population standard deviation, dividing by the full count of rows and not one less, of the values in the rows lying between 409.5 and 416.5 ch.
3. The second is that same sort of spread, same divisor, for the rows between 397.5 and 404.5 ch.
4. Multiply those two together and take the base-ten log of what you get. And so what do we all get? 1.88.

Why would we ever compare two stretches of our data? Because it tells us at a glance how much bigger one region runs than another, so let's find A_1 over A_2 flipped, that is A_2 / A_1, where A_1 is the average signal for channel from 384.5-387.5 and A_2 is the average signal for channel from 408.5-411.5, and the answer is 0.80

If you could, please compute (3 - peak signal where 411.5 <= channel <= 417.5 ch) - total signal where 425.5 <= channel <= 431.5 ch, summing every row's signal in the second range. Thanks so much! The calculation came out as -3456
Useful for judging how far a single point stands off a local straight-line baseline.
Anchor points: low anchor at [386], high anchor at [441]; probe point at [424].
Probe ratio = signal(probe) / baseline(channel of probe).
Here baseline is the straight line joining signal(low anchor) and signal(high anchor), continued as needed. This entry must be 1.04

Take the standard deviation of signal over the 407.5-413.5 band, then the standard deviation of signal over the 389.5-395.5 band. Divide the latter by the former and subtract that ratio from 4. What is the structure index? 3.67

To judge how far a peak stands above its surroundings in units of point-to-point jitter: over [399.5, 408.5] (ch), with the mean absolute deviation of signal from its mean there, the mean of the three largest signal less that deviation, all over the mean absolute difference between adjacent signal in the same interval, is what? 29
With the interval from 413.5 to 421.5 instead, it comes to 30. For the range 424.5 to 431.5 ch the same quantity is 35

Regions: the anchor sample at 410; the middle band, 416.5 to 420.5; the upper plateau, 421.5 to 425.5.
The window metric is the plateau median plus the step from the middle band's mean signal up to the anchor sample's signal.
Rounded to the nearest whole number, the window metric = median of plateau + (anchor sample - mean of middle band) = 404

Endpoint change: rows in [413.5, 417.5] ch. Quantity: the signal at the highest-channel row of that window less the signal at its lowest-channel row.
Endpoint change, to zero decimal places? 12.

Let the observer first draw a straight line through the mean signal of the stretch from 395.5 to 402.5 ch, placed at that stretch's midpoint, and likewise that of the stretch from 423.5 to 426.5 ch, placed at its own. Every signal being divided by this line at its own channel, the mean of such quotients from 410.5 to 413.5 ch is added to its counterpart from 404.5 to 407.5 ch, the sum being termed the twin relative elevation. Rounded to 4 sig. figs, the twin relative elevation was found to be 1.817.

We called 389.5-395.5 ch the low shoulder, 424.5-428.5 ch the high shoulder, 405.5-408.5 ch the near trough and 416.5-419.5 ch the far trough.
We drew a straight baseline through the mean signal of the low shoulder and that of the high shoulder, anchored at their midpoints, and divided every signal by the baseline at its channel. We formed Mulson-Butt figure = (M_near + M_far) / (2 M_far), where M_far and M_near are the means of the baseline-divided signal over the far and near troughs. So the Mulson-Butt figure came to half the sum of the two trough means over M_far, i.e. 0.89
